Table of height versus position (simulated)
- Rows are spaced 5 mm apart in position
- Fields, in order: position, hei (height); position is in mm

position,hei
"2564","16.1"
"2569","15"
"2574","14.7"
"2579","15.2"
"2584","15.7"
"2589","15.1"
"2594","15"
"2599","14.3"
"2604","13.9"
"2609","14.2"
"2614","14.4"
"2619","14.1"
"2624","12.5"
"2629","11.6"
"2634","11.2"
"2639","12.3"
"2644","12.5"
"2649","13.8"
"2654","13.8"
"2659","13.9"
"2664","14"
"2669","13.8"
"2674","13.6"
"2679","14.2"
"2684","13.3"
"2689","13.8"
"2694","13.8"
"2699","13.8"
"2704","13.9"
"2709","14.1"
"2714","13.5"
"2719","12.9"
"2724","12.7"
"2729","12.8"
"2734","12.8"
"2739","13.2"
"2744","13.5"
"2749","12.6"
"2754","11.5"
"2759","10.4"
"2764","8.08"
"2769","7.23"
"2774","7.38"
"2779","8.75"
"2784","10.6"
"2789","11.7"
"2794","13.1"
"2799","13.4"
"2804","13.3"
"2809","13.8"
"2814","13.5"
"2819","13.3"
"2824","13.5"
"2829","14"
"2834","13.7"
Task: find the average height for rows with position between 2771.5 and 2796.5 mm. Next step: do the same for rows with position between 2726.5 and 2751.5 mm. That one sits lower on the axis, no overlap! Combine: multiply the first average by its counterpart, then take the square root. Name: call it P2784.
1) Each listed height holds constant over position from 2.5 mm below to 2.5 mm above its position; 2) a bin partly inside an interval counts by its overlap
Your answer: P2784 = 11.6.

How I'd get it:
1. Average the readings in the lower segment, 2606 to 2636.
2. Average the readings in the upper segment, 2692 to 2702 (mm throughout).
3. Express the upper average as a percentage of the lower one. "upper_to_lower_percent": 106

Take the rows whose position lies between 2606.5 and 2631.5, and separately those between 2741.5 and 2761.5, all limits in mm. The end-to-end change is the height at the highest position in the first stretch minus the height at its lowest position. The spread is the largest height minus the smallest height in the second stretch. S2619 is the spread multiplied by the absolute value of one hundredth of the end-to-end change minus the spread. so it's 9.7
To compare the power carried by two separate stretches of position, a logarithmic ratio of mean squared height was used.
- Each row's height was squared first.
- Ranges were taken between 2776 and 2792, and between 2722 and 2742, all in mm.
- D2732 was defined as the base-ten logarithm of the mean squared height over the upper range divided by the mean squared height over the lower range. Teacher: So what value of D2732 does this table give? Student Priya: -0.18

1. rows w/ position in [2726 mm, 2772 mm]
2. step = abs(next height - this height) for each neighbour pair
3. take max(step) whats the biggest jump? 2.3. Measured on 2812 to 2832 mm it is 0.5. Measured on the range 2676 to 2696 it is 0.9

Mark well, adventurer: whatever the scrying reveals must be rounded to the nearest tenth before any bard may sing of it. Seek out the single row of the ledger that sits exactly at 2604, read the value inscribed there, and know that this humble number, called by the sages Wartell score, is 13.9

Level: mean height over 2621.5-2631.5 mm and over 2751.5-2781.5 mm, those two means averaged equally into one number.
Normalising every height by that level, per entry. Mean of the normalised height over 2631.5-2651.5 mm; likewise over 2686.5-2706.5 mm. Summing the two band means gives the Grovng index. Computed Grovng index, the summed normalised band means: 2.51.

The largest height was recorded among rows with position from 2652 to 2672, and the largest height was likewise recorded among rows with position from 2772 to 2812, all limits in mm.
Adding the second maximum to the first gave 27.8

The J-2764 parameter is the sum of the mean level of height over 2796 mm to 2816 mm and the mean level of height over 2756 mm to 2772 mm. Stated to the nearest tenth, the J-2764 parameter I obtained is 22.1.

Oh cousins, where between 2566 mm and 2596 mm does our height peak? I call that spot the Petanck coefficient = 2584 mm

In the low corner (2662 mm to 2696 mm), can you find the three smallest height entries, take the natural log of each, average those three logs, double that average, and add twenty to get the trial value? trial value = 25.2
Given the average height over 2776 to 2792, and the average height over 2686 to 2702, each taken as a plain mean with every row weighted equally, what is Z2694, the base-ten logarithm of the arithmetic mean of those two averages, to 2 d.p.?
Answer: 1.08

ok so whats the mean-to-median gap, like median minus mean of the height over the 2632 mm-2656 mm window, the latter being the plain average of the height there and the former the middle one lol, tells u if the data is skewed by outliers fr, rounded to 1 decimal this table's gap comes -0.2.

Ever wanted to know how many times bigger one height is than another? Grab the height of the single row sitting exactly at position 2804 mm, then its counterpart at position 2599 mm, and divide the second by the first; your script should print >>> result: 1.08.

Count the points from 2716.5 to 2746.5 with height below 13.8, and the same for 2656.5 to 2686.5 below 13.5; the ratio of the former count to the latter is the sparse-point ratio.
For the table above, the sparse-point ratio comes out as 6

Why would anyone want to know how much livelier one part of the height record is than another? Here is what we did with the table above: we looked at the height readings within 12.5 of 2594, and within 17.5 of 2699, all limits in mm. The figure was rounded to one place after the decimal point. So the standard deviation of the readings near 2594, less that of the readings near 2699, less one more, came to -0.6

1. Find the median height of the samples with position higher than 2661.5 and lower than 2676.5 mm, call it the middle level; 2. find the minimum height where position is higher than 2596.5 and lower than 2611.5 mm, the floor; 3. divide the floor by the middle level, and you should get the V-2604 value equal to 1.01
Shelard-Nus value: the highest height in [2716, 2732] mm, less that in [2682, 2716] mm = -1.2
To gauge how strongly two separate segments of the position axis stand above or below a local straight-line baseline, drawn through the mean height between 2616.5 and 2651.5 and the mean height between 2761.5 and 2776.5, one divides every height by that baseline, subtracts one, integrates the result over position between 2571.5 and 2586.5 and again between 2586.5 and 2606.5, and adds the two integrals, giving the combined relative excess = 1.5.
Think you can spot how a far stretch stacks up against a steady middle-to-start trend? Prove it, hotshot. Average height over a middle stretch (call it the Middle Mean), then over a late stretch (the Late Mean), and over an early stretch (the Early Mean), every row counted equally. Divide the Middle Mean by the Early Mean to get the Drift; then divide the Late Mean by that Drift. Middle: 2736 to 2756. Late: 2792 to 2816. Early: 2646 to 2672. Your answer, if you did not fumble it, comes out 15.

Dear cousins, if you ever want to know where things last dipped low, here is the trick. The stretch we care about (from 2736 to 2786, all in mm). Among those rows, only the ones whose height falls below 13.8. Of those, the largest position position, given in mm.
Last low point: 2784 mm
